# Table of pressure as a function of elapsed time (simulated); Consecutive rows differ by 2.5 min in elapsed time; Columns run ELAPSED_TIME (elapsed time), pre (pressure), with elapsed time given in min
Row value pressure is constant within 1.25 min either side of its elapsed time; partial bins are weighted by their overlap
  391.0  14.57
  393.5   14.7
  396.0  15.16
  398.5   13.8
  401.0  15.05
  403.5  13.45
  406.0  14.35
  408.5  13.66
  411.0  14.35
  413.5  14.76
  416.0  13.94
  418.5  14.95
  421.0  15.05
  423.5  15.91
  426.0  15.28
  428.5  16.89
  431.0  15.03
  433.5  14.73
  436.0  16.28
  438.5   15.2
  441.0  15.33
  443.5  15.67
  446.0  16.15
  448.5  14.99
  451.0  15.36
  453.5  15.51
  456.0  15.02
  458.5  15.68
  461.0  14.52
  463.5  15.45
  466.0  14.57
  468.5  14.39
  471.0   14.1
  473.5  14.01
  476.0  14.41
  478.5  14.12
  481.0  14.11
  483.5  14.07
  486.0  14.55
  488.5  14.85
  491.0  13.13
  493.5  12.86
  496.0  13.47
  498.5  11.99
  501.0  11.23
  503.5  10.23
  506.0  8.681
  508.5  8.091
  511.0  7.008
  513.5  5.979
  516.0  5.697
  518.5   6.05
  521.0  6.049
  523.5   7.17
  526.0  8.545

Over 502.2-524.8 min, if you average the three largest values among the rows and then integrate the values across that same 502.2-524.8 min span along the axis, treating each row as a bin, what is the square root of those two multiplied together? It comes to 38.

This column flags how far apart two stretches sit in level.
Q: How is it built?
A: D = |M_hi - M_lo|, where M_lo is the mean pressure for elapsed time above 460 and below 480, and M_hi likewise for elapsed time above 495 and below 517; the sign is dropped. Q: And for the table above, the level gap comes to 5.3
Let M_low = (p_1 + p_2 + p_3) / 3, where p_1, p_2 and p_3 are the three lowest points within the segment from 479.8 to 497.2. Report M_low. 13.2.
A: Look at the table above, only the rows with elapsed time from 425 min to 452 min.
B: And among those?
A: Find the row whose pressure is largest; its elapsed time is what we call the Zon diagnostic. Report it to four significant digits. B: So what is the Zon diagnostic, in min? 428.5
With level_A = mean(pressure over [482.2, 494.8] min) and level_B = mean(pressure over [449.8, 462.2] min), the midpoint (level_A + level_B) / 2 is 14.6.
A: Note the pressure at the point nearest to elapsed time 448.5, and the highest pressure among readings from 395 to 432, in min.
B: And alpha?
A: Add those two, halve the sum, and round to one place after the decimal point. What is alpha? 15.9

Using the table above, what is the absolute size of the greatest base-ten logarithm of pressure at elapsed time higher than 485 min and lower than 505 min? 1.17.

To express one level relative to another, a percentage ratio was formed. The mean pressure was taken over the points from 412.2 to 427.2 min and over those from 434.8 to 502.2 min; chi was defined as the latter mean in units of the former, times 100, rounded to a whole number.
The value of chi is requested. 97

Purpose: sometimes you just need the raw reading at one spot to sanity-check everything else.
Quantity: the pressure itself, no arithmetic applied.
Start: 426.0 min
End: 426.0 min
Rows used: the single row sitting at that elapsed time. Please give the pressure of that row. 15.28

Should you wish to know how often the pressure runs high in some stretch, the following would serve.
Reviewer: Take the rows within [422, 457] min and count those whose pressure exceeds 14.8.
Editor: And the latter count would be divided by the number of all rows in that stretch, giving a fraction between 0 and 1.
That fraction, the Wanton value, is 0.93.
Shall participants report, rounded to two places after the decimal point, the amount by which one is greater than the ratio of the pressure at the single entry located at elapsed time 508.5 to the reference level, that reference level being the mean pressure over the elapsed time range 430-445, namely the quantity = 0.47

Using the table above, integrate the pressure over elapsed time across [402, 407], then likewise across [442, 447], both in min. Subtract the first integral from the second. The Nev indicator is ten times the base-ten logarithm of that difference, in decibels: 10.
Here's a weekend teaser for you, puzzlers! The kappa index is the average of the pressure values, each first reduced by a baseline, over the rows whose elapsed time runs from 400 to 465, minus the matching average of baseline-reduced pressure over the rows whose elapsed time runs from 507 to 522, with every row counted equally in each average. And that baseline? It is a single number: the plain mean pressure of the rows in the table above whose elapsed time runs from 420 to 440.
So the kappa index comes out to 9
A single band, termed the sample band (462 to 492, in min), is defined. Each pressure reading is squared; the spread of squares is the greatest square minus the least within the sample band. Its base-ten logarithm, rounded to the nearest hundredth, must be 1.82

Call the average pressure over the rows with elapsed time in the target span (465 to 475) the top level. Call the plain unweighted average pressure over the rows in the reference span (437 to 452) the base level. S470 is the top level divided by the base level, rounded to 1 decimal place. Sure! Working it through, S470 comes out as 0.9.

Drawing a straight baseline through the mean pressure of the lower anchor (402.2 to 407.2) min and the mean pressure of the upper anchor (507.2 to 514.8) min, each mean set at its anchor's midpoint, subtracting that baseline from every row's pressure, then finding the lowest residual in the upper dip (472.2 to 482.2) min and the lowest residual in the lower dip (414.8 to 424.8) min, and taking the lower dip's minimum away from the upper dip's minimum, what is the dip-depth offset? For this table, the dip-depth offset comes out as 3.8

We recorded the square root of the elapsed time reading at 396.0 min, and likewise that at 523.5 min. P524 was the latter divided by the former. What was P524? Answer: 0.688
